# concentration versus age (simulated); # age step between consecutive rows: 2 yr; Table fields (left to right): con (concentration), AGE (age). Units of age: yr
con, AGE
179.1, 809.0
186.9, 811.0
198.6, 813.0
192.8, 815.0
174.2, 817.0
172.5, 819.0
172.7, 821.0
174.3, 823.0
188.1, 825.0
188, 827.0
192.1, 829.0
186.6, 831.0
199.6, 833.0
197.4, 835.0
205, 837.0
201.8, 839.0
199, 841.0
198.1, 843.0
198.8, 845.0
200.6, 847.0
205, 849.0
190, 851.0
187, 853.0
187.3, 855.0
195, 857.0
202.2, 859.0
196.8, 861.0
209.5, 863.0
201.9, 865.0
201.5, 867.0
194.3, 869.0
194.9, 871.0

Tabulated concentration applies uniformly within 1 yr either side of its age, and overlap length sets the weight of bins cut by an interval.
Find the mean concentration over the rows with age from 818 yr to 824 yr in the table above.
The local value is 173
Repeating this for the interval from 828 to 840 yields 197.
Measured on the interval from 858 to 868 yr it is 202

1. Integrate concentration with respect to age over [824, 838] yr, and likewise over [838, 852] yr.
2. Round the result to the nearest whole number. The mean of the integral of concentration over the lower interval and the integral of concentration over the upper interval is 2750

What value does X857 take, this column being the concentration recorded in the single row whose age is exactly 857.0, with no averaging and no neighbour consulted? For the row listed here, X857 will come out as 195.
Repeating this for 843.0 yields 198.1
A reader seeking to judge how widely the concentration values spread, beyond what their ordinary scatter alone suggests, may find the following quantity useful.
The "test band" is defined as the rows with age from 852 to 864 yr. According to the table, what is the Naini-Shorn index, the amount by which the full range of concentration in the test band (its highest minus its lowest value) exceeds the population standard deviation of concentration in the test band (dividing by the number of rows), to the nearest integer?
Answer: 15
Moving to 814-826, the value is 12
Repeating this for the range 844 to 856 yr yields 11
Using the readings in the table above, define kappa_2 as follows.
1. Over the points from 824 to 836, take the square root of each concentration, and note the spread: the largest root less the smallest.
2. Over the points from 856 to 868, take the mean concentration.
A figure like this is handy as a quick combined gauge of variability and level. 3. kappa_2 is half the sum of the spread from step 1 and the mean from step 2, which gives 100.8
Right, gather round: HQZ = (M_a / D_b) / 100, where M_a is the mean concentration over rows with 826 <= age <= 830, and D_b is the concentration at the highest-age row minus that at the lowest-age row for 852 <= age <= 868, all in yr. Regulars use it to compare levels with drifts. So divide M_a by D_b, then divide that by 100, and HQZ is 0.13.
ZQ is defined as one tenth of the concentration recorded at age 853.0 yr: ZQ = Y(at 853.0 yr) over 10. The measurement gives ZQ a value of 18.7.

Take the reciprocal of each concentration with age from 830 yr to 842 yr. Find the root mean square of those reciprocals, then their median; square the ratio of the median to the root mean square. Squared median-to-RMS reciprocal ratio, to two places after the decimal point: 0.99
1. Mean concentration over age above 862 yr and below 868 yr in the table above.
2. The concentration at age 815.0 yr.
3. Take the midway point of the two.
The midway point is 199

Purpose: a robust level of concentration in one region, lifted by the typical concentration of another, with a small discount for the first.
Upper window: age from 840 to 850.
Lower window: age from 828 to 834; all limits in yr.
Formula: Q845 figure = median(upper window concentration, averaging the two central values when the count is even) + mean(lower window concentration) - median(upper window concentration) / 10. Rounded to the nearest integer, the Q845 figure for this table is 372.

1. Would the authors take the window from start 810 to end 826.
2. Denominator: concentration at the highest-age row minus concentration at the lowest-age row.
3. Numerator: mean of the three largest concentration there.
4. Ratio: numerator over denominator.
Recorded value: 161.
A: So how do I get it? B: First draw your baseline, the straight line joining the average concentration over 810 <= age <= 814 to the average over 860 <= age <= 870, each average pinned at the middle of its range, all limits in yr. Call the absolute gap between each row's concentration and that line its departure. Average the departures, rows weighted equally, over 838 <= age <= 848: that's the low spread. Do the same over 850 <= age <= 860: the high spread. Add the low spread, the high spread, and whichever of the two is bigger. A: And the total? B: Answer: 18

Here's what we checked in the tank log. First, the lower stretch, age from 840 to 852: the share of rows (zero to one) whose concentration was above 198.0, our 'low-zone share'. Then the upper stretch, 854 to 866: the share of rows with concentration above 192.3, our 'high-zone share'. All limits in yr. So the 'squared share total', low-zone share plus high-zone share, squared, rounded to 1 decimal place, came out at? 2.8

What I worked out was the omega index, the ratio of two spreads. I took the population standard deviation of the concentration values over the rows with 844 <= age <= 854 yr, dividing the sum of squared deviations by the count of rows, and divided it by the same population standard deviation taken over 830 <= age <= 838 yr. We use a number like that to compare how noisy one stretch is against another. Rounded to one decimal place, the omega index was 1.0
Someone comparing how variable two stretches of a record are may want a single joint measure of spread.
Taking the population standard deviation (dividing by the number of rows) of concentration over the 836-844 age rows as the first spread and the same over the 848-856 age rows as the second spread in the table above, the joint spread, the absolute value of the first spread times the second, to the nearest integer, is 20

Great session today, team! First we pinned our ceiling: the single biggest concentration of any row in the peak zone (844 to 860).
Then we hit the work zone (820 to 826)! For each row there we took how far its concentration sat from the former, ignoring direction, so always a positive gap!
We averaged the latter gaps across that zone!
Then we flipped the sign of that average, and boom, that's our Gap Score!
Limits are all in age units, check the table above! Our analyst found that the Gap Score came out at -27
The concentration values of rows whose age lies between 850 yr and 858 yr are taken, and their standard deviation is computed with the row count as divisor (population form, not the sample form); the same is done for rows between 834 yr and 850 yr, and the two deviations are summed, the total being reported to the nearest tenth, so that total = 6.0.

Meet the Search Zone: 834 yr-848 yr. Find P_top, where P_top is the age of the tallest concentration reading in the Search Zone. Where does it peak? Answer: 837.0 yr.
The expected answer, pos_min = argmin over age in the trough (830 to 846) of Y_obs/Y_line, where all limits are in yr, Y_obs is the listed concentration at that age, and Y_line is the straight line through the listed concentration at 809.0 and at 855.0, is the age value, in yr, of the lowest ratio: 831.0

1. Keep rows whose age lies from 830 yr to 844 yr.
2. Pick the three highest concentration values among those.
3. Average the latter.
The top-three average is 202.1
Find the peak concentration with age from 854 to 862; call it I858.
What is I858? 202.2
